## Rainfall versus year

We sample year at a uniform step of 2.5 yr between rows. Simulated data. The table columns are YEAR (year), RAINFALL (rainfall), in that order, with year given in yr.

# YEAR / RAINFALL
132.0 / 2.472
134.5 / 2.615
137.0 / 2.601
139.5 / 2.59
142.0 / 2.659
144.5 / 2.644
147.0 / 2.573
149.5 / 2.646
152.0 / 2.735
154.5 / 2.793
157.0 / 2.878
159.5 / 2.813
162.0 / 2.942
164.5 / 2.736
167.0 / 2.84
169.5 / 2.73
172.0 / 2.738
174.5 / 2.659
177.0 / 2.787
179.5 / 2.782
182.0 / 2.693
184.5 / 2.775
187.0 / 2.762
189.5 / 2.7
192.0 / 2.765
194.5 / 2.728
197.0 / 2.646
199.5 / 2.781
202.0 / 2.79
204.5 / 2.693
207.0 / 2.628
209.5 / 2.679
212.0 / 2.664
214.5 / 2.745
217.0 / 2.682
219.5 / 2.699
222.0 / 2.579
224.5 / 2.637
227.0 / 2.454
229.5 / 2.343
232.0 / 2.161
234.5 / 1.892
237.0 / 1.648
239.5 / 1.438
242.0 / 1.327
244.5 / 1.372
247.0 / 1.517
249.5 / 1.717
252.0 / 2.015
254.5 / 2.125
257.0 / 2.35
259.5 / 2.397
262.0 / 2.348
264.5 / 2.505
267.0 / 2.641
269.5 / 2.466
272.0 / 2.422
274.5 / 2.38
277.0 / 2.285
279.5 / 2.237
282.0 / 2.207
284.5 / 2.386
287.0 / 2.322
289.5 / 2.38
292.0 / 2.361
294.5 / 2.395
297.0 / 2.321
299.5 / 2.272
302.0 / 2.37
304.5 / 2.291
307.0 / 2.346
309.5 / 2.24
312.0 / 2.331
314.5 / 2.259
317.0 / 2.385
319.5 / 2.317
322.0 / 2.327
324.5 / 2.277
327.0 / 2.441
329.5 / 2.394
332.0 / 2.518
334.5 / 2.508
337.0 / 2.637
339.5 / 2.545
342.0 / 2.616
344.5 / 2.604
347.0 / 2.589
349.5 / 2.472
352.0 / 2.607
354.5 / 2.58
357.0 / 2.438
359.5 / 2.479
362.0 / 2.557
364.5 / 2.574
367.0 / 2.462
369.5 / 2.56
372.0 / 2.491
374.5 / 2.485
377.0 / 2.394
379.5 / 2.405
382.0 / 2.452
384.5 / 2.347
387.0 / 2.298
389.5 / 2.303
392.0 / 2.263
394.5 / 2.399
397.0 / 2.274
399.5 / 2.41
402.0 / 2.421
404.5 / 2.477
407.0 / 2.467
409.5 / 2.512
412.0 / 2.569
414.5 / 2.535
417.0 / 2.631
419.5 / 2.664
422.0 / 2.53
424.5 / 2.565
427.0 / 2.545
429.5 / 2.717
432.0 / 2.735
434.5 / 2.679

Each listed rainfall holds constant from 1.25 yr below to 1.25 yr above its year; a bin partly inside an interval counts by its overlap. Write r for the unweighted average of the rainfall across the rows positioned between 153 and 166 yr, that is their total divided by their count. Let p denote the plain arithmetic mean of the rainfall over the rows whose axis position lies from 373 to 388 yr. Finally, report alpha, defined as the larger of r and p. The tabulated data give 2.8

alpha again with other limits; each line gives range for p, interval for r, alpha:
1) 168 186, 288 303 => 2.7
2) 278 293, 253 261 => 2.3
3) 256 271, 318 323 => 2.5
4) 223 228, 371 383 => 2.5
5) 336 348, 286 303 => 2.6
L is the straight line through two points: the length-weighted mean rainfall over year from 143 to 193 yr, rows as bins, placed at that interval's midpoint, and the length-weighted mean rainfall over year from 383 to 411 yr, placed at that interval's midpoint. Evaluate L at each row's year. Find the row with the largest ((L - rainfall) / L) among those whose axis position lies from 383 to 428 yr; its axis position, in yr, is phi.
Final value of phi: 392.0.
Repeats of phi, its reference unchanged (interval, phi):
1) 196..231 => 229.5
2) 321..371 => 324.5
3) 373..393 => 392.0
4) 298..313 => 309.5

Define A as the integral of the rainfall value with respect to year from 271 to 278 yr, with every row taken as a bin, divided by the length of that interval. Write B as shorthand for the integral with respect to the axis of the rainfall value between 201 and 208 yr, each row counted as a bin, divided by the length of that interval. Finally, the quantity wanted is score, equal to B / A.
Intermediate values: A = 2.36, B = 2.70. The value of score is 1.14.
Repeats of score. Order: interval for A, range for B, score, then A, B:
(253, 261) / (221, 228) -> 1.12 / 2.28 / 2.56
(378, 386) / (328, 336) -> 1.03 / 2.40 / 2.48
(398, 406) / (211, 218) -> 1.11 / 2.43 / 2.70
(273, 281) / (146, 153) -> 1.15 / 2.30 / 2.65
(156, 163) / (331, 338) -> 0.89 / 2.88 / 2.55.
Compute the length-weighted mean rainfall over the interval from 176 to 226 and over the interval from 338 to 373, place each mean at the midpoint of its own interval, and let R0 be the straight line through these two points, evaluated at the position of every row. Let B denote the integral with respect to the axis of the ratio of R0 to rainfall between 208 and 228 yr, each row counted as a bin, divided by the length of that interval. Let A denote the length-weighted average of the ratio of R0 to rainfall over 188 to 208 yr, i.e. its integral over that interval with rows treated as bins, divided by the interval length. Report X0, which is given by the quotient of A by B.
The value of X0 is 0.980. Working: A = 1.00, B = 1.02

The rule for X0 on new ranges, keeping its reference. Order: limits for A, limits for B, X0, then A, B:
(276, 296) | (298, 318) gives 1.005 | 1.13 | 1.12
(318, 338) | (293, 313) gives 0.949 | 1.06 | 1.12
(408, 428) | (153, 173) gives 0.984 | 0.96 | 0.98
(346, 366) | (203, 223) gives 0.994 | 1.00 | 1.01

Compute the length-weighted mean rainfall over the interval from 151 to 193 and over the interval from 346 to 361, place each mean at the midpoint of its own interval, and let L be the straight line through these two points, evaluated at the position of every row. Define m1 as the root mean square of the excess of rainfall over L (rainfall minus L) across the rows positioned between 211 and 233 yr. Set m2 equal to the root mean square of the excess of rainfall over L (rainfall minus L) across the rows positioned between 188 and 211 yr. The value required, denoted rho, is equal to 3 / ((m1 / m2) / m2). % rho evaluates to 0.04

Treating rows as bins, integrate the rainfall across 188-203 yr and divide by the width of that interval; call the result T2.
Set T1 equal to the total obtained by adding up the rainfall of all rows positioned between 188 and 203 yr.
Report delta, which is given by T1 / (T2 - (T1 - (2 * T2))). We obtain -2.00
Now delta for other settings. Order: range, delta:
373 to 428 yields -1.16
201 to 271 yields -1.12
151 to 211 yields -1.14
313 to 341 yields -1.38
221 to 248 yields -1.37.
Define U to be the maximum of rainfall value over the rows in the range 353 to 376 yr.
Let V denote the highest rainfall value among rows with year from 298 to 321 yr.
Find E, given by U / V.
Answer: 1.08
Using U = 2.58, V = 2.385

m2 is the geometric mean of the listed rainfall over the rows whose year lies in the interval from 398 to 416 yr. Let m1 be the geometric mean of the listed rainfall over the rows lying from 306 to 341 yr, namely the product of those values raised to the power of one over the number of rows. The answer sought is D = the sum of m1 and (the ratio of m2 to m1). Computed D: 3.43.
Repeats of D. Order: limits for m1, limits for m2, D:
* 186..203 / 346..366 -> 3.66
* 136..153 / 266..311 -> 3.53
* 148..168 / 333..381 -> 3.70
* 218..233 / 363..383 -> 3.47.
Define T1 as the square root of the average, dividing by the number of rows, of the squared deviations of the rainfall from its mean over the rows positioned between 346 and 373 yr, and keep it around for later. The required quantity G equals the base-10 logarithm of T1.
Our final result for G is -1.24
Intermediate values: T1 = 0.06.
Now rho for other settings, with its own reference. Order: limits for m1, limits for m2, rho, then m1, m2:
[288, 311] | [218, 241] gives 4.56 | 0.273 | 0.64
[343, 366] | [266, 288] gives 3.95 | 0.061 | 0.28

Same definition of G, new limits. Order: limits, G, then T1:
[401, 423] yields -1.13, 0.07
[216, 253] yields -0.31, 0.49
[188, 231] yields -0.95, 0.11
